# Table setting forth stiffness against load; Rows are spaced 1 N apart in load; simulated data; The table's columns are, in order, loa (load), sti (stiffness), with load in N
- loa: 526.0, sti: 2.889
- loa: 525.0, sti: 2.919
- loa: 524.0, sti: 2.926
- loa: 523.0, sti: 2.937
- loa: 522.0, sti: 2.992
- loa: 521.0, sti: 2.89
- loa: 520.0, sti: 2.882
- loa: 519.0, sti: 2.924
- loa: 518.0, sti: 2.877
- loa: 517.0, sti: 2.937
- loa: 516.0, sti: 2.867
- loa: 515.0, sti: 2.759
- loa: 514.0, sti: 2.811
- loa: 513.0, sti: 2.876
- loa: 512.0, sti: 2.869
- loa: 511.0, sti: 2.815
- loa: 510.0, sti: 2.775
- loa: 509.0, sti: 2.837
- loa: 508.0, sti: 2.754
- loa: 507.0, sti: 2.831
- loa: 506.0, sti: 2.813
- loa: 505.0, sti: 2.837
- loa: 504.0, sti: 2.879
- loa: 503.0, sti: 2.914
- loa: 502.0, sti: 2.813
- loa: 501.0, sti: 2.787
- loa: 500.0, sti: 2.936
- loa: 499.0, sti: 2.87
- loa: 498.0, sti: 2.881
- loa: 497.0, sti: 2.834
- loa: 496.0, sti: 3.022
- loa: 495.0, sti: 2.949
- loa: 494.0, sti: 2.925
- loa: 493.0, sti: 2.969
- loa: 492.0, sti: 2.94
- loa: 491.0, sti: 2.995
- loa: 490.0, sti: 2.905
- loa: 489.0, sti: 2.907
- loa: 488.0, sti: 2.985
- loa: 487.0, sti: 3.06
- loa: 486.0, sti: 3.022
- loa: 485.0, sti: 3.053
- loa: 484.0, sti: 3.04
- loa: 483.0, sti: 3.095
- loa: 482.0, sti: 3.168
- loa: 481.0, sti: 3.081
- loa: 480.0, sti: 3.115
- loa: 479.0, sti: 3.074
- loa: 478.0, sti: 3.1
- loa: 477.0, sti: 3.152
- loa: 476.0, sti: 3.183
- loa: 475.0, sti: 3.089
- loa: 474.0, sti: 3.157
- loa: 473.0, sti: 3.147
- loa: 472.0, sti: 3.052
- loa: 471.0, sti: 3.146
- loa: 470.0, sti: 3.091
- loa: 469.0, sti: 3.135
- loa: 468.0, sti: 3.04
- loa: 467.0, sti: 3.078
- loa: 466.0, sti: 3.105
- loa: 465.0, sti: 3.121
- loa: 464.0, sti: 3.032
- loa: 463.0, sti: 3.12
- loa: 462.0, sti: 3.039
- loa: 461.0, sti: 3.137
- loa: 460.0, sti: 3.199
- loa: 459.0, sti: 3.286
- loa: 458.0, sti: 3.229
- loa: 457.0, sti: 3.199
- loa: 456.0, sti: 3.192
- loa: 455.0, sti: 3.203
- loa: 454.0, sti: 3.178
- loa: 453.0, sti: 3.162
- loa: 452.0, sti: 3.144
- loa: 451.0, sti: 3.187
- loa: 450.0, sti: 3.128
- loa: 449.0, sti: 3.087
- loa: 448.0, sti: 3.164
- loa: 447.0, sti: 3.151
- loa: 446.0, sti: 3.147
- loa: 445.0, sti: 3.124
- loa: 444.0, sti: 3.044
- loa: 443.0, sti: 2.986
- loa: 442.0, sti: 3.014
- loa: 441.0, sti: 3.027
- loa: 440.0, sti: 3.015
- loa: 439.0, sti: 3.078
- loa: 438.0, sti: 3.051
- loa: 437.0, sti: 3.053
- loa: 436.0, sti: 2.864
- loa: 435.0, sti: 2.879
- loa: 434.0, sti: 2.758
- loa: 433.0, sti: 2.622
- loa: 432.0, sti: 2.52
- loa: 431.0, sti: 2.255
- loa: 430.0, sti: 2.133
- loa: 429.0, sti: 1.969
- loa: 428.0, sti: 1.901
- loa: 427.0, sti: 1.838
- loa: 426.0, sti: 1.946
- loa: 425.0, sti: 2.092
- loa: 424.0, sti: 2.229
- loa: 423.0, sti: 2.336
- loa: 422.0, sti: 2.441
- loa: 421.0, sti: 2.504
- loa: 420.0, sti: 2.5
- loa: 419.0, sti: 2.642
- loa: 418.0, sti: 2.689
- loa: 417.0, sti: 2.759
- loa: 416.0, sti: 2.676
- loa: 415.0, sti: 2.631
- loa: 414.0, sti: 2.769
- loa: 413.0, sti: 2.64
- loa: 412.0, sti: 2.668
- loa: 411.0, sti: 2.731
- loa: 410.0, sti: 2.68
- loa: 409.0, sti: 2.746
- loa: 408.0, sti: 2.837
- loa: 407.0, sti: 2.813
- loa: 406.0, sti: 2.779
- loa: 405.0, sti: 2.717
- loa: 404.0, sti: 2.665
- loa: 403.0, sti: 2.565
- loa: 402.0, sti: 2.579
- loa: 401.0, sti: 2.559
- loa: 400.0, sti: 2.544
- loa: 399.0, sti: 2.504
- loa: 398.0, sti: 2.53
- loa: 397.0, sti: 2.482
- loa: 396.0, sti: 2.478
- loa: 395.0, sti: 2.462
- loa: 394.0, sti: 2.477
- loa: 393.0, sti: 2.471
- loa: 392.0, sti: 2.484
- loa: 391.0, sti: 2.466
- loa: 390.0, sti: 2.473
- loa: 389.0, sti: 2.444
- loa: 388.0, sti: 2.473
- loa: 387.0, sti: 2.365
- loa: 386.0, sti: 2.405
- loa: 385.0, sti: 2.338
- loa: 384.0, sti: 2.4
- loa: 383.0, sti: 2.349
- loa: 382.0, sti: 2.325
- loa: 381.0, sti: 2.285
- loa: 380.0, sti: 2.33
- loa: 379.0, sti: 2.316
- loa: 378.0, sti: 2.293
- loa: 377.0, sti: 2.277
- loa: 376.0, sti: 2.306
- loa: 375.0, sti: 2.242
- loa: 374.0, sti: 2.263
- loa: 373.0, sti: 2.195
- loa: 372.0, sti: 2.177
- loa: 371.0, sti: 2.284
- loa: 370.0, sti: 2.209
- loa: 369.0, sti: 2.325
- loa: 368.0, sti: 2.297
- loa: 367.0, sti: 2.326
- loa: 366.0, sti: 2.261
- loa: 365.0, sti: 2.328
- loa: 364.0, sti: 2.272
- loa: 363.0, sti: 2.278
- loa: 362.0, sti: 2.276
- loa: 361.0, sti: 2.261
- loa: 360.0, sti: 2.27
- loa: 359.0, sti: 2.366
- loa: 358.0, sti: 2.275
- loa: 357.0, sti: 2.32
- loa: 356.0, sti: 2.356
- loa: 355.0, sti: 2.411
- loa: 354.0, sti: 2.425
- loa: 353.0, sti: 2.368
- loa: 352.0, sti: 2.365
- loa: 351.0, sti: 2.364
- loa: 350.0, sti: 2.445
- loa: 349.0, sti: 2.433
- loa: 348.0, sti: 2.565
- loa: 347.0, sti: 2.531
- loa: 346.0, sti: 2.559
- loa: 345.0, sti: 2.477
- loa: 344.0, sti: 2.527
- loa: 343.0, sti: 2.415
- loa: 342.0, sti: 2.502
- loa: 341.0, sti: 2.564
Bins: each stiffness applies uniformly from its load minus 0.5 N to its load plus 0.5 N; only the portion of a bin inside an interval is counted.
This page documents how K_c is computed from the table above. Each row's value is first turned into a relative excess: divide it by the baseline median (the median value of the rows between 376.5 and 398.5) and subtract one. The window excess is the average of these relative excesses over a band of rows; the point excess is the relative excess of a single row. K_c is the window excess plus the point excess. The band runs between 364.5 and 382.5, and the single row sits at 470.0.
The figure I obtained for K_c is 0.22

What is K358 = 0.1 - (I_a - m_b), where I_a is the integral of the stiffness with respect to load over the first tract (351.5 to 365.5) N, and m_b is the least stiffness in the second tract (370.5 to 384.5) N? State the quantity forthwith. -30.29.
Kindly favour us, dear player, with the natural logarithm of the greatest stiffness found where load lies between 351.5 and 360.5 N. 0.89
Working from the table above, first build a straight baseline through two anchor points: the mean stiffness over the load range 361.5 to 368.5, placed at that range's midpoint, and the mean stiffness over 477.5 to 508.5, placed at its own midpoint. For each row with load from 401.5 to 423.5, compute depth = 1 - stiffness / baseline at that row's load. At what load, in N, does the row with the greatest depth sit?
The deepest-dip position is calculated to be 423.0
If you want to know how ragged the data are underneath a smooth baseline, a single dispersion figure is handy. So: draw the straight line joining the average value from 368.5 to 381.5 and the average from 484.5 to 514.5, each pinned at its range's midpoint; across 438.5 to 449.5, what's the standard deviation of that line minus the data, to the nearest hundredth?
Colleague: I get 0.05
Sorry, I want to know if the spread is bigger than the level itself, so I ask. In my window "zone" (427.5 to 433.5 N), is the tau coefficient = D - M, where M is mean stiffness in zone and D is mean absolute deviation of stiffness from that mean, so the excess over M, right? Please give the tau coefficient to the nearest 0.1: -2.0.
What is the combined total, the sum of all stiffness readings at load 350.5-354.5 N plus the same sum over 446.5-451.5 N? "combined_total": 25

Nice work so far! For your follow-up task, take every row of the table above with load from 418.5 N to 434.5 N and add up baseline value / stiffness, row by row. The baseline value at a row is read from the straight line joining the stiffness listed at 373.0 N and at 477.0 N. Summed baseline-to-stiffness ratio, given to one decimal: 19.0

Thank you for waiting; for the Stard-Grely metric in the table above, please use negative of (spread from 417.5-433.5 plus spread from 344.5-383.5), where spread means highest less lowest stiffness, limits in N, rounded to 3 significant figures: -1.24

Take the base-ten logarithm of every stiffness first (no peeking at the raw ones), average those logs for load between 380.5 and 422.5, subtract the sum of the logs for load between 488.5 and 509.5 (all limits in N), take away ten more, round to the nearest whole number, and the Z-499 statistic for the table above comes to -19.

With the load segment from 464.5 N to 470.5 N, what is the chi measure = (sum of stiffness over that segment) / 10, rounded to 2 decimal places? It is 1.86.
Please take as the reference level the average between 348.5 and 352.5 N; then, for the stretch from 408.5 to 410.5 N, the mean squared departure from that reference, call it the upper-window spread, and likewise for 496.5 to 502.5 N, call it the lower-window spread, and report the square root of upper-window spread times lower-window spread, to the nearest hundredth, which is 0.14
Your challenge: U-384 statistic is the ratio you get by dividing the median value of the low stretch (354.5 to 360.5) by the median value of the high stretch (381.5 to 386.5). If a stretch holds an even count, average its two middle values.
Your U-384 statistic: 1.00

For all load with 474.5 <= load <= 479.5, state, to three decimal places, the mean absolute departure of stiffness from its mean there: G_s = 0.038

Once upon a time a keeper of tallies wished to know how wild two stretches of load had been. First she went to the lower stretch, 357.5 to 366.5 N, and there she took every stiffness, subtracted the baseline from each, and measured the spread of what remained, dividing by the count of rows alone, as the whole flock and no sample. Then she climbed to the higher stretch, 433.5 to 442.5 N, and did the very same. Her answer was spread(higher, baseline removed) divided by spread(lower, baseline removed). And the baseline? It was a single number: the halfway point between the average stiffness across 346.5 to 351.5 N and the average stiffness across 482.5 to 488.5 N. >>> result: 3.09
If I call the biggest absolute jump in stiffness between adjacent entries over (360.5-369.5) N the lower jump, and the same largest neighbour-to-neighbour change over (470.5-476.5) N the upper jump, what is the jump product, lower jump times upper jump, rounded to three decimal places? 0.006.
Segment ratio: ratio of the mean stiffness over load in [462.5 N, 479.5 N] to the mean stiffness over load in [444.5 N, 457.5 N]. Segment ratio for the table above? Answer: 0.98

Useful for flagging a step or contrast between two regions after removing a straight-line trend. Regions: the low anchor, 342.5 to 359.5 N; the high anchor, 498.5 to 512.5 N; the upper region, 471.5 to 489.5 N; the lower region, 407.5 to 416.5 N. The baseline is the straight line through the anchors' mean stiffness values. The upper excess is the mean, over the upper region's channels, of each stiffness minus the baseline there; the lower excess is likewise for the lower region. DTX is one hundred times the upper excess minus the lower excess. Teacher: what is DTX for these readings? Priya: 19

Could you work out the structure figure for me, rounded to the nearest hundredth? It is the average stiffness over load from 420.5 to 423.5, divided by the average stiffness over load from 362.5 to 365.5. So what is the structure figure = 1.06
